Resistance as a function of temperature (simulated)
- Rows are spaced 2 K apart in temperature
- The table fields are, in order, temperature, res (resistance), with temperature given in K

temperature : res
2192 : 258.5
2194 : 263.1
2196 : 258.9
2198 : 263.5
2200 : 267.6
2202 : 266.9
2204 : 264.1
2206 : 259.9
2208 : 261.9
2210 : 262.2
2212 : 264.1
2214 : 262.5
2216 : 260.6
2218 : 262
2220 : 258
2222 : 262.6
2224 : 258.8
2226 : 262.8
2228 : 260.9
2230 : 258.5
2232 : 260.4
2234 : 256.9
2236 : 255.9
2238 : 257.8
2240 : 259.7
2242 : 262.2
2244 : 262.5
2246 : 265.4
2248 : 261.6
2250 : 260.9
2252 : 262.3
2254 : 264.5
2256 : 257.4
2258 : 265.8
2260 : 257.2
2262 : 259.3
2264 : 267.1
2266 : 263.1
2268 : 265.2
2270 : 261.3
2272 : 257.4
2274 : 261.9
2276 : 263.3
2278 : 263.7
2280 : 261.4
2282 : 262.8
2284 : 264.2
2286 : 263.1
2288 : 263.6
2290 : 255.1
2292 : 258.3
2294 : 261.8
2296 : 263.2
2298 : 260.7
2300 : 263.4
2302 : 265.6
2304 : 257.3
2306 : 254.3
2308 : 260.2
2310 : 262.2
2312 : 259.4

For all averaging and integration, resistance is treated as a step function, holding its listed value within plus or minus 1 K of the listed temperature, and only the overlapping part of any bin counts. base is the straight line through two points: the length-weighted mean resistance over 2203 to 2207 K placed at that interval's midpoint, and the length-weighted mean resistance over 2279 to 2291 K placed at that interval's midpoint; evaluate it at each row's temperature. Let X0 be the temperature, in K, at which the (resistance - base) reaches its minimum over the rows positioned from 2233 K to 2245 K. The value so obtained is 2236 K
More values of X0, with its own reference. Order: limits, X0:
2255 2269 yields 2260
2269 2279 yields 2272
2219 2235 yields 2234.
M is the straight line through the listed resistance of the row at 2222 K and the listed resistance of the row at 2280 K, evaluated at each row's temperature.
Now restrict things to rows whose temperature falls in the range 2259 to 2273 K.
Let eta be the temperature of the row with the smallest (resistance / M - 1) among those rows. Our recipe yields 2260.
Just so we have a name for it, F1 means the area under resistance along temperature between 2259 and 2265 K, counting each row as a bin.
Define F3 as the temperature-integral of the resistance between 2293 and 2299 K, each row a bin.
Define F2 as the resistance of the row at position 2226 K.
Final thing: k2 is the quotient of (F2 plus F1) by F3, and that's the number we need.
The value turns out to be 1.165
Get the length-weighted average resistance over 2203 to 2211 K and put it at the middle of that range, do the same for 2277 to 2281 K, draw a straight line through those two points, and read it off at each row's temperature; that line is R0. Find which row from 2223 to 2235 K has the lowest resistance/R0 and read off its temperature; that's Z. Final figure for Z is 2234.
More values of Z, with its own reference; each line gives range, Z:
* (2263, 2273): 2272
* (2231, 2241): 2236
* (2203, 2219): 2206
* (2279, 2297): 2290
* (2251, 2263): 2260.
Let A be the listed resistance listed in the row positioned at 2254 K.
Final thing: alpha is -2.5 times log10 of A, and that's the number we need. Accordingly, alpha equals -6.06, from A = 264.5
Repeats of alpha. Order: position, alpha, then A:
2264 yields -6.07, 267.1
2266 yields -6.05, 263.1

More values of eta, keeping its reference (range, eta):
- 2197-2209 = 2206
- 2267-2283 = 2272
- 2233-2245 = 2236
